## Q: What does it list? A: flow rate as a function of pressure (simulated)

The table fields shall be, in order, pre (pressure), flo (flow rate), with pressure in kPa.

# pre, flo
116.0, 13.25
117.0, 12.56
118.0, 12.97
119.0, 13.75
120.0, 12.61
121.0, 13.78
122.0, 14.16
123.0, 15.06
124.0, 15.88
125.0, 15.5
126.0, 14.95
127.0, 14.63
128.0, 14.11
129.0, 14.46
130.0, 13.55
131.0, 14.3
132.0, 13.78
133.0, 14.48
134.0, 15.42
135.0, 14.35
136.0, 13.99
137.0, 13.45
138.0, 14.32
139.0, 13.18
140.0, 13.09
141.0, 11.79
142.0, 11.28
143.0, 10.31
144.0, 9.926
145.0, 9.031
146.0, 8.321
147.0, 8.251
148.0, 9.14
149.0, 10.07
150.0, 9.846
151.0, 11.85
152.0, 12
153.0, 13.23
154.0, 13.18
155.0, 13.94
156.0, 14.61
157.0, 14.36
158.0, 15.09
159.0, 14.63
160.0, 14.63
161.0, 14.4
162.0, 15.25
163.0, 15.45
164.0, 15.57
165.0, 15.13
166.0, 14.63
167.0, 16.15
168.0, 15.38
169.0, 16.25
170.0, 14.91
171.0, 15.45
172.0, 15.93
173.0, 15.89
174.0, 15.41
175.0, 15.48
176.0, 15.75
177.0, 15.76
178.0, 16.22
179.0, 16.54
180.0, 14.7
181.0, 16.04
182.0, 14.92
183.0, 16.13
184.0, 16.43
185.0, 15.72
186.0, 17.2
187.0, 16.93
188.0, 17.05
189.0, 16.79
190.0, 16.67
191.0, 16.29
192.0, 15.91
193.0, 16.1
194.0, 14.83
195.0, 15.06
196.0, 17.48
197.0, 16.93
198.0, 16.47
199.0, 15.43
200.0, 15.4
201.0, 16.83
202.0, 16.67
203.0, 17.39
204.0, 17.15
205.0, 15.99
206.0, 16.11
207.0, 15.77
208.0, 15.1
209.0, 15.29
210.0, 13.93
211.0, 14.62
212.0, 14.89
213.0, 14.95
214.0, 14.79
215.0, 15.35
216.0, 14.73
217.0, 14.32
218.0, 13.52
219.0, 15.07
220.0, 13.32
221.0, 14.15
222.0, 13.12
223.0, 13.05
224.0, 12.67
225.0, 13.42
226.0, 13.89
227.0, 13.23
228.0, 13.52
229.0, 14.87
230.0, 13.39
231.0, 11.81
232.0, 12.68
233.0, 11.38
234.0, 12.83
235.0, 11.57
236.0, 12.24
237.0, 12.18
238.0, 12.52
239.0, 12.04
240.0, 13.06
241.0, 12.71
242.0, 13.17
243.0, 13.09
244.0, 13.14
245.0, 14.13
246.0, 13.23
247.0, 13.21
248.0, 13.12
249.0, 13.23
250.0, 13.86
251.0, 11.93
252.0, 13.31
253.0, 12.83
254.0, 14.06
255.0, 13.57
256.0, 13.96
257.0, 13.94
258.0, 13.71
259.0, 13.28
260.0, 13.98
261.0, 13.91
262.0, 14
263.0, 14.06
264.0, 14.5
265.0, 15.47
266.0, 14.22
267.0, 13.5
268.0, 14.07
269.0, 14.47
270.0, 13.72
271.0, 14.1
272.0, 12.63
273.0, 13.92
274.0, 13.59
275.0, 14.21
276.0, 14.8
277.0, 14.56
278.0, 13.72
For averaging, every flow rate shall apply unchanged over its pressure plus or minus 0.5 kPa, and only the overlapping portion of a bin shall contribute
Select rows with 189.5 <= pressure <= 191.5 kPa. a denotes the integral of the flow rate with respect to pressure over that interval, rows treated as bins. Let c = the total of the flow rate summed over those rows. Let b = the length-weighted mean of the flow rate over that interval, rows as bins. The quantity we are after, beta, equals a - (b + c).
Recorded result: -16.5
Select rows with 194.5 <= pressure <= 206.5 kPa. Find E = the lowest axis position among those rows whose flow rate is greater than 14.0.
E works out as 195.0 kPa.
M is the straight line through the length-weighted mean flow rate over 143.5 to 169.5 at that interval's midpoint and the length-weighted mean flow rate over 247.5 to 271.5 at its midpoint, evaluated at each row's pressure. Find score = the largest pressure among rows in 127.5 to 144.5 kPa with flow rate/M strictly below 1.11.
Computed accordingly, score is 144.0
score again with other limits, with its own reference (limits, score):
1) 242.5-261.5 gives 261.0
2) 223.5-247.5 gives 247.0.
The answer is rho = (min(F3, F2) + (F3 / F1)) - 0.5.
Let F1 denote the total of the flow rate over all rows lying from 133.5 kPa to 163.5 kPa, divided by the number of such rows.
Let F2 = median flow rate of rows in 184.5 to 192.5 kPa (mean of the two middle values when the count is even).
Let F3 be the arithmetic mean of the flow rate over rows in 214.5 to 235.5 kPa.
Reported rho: 14.0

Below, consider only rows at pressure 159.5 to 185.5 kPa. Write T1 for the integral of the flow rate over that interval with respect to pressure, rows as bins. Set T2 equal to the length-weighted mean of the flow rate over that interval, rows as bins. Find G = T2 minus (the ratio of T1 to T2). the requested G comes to -10.5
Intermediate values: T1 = 404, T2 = 15.5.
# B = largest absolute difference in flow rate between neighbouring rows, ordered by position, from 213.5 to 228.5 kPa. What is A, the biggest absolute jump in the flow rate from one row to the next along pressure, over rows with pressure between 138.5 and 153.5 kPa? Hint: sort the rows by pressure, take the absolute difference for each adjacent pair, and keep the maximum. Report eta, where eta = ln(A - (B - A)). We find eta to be 0.8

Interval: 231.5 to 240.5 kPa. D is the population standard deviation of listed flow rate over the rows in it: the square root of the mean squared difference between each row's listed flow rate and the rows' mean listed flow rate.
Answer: 0.53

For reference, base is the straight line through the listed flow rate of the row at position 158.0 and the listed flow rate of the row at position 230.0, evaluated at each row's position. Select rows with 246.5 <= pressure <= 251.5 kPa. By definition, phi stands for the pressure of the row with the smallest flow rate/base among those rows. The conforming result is 251.0 kPa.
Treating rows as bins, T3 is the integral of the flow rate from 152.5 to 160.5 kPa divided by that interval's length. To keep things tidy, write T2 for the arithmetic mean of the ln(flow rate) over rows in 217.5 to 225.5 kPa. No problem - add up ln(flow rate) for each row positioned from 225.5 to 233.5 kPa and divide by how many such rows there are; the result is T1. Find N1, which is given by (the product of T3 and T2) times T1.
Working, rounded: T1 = 2.57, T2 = 2.60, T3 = 14.2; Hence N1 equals 95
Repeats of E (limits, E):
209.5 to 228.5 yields 211.0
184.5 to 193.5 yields 185.0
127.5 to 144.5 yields 128.0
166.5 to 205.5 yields 167.0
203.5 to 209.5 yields 204.0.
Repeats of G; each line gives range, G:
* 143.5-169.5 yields -12.9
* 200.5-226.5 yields -11.2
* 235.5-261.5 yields -12.8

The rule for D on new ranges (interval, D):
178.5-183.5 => 0.72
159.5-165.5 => 0.42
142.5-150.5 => 0.74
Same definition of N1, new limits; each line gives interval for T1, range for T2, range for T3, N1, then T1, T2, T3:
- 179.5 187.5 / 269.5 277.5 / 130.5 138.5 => 104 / 2.77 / 2.63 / 14.3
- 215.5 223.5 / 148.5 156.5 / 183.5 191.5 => 110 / 2.63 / 2.50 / 16.6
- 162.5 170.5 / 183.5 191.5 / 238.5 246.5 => 101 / 2.74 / 2.81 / 13.1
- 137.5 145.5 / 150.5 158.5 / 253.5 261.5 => 88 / 2.44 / 2.60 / 13.8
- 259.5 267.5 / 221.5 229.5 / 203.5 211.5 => 107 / 2.65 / 2.60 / 15.5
